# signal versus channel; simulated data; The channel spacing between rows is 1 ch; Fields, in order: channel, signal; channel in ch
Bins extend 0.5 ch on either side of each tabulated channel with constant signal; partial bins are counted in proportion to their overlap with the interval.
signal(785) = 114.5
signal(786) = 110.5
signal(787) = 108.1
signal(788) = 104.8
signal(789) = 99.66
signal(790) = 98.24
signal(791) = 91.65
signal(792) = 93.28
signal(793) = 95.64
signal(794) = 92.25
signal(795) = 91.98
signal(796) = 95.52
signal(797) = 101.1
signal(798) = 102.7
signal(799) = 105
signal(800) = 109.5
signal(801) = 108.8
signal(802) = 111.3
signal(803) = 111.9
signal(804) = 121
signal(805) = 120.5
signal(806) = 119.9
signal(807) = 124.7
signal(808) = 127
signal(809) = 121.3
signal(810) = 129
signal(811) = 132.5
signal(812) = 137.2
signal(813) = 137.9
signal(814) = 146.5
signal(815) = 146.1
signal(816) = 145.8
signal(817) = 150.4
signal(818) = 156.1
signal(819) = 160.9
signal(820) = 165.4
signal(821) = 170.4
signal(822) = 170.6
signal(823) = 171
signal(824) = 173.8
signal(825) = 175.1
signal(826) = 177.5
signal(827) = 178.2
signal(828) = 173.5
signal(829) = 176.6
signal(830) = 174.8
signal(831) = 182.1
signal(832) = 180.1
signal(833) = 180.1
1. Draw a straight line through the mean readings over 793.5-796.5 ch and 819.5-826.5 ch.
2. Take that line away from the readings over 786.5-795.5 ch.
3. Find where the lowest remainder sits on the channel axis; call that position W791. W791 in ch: 795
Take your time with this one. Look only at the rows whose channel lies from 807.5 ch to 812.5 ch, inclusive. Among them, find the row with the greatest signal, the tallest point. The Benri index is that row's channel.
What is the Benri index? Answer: 812 ch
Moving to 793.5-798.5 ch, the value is 798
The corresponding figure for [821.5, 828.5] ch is 827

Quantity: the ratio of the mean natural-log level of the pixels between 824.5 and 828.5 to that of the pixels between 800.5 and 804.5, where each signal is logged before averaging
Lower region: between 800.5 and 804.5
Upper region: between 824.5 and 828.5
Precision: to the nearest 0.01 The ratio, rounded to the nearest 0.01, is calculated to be 1.09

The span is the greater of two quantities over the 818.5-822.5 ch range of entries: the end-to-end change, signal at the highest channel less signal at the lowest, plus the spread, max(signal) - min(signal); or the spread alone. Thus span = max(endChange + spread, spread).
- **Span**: 19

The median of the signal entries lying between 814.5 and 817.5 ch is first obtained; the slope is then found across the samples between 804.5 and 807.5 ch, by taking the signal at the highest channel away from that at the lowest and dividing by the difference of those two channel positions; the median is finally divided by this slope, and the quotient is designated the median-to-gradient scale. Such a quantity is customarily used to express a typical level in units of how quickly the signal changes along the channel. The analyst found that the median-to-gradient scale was 70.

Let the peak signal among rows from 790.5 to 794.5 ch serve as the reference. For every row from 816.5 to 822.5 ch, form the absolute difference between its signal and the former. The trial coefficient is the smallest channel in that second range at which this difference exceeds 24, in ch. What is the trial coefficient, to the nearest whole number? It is 817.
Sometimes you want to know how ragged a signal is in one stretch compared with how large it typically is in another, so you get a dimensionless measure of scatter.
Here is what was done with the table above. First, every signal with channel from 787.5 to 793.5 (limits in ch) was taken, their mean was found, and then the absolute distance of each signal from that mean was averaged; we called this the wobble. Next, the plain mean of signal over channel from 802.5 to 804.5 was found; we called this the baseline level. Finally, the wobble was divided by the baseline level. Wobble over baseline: 0.032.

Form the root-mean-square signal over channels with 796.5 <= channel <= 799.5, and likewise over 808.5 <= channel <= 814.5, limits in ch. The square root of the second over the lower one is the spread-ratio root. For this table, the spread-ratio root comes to 1.14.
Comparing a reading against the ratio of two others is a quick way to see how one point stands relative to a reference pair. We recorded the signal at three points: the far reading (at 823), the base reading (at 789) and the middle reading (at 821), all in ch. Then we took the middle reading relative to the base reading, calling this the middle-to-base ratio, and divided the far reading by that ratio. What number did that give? 100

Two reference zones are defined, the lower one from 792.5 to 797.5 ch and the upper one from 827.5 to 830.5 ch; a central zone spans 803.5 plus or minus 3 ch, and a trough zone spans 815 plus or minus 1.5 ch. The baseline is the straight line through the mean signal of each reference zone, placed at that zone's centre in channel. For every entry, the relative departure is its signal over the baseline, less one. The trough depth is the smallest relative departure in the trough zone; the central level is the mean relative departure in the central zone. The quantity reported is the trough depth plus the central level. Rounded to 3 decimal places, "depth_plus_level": 0.012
